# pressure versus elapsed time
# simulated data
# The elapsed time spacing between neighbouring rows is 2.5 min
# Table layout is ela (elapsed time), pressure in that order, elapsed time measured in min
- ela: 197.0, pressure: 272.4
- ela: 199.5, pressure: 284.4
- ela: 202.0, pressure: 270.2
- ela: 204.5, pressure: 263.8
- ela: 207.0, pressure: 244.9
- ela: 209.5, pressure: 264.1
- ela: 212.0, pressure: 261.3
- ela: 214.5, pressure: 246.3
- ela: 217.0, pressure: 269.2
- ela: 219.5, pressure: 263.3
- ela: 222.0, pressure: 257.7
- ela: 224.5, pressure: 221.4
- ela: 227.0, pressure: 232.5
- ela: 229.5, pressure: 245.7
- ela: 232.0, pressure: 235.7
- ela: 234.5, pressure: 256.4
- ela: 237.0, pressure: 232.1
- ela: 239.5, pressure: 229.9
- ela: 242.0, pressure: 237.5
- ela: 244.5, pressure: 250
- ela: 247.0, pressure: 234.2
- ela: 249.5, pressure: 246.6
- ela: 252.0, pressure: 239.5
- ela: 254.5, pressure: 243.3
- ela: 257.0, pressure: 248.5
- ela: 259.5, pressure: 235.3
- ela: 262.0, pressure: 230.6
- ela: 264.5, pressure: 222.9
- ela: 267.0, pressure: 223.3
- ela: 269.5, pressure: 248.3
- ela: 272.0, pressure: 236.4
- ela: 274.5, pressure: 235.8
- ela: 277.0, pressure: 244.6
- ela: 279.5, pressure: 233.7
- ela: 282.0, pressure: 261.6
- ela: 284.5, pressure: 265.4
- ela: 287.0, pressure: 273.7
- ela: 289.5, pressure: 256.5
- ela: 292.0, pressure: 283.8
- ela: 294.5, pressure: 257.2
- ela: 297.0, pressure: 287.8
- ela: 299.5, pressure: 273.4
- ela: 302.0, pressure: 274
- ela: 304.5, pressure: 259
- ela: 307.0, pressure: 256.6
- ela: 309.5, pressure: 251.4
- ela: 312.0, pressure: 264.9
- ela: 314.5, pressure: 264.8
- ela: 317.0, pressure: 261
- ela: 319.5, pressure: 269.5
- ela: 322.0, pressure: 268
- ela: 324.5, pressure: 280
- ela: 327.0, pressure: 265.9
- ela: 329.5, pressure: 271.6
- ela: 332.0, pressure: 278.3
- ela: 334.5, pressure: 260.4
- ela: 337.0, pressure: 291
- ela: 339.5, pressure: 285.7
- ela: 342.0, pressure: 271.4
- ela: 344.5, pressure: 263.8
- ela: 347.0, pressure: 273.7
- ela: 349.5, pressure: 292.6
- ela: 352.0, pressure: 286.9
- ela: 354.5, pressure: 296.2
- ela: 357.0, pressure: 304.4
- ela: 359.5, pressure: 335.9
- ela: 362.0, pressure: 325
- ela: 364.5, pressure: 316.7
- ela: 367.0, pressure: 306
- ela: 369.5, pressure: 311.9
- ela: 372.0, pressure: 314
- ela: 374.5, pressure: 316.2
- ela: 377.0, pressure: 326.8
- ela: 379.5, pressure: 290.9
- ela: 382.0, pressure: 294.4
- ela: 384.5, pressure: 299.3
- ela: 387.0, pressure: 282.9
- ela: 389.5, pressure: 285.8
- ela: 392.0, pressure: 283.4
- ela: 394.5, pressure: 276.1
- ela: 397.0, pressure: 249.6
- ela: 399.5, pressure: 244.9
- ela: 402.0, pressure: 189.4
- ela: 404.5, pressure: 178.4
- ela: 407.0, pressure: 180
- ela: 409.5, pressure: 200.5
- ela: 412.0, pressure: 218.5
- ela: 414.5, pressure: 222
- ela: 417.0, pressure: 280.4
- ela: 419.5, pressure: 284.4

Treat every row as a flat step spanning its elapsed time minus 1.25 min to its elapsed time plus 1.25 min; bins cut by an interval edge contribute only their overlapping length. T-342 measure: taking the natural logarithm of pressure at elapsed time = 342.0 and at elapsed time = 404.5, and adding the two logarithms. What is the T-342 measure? 10.8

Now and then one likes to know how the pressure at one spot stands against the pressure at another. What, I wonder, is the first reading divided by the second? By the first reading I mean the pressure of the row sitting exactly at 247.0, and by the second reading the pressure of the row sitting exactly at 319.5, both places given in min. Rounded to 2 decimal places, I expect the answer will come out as 0.87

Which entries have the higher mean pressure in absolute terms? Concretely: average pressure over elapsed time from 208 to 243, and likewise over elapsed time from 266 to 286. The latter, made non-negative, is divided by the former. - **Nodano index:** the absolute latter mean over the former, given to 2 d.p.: 0.99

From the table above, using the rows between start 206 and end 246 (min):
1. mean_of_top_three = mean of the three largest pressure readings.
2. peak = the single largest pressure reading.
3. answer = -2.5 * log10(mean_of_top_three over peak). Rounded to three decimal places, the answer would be 0.015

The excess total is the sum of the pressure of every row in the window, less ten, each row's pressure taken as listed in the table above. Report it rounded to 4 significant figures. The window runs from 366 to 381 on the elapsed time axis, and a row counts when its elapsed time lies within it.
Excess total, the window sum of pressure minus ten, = 1856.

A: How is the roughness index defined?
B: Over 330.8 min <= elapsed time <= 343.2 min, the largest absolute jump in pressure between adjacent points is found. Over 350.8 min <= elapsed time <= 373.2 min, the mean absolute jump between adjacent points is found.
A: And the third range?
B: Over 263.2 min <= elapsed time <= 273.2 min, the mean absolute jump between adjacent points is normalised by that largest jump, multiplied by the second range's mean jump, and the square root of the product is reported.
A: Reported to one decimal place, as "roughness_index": 2.1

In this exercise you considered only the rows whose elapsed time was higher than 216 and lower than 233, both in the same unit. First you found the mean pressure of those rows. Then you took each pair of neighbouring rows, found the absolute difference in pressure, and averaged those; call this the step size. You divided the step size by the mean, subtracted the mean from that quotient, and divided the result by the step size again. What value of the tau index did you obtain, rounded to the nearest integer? -18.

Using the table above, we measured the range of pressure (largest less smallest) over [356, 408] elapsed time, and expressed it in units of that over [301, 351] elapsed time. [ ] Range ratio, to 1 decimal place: 3.8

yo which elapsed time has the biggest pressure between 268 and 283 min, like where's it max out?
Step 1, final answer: 282.0 min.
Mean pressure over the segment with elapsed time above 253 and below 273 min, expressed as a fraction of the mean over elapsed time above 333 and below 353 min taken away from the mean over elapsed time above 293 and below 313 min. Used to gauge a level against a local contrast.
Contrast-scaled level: -19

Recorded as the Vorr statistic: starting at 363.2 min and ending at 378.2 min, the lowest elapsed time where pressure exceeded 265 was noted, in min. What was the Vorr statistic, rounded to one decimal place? 364.5 min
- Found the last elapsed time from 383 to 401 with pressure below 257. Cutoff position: 399.5 min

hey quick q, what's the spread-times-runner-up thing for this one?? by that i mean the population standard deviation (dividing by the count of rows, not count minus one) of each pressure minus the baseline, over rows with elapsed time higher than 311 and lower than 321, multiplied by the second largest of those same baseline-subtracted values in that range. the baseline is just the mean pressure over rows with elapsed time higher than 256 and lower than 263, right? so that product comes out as 81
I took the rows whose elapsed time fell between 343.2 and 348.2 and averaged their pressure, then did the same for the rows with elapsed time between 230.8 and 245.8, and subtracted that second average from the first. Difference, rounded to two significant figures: 28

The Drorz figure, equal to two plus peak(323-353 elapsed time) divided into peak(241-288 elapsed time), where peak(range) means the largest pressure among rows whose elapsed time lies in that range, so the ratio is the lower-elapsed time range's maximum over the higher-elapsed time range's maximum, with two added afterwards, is 2.94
